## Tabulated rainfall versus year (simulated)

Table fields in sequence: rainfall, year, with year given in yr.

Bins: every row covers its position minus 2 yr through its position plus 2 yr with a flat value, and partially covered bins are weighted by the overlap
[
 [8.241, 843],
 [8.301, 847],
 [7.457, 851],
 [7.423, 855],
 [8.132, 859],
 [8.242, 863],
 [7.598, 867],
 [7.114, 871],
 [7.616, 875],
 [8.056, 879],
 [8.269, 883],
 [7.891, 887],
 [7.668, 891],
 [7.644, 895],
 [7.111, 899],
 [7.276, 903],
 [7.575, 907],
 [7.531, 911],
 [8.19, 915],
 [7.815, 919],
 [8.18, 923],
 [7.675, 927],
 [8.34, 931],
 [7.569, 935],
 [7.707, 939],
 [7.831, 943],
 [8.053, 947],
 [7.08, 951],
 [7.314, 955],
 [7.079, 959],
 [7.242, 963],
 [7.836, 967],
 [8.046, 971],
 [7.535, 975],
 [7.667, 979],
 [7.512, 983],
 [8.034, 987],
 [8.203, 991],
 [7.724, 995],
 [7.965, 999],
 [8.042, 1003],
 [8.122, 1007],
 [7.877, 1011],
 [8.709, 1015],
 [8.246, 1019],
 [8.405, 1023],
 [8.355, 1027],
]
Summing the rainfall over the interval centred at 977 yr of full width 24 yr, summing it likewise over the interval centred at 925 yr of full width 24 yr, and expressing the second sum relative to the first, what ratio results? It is 1.02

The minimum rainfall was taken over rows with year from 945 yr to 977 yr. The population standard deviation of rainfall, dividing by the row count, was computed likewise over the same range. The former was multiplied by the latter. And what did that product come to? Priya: 2.71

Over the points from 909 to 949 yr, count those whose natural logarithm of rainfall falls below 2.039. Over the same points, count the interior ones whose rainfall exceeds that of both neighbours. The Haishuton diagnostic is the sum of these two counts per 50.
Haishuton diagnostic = 0.12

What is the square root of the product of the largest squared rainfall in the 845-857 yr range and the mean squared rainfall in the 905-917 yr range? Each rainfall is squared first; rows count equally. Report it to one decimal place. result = 64.5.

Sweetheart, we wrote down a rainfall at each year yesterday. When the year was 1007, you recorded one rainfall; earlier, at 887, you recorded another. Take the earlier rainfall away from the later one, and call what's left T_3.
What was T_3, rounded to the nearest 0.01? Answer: 0.23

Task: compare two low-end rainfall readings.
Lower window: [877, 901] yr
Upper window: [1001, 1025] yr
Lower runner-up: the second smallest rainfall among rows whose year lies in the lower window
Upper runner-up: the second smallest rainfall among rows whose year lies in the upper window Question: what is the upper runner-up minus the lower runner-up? 0.4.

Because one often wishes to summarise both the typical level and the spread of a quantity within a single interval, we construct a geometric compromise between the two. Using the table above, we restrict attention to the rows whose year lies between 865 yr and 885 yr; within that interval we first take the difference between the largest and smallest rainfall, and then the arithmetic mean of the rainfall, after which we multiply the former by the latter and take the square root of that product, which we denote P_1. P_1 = 3.0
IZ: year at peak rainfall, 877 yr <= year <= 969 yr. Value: 931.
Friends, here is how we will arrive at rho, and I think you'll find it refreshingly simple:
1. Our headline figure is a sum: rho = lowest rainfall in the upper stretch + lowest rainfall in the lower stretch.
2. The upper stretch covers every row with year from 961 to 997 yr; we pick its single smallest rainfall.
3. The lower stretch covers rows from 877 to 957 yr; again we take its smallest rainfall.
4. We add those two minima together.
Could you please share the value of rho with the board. 14.3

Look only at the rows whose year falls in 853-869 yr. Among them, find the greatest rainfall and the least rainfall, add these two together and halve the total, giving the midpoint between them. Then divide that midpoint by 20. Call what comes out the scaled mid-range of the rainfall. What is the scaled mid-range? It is 0.392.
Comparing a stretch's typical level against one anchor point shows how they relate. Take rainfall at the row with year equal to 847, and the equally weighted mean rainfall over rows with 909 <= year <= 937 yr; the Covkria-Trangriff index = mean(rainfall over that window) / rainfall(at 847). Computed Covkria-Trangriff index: 0.95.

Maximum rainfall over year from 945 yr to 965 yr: 8.053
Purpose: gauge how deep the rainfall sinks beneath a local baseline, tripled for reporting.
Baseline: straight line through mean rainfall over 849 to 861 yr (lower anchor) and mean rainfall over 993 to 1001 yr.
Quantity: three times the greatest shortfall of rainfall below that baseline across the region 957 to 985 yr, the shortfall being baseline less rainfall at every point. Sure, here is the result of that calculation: 2.2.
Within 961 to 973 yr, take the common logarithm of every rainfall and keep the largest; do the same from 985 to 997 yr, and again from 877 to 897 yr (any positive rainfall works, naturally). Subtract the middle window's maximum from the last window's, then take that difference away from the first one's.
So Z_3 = 0.902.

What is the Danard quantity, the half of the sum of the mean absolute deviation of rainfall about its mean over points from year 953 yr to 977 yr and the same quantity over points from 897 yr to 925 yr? 0.32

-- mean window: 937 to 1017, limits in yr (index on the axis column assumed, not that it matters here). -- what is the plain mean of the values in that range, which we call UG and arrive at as 7.78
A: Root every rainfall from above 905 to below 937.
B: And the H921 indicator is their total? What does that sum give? 22.4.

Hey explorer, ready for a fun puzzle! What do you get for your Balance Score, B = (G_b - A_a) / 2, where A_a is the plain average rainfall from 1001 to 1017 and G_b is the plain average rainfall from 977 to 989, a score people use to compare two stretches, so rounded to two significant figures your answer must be -0.22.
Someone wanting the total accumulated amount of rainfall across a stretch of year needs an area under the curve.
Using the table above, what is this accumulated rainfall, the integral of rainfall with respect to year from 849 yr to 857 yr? 60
